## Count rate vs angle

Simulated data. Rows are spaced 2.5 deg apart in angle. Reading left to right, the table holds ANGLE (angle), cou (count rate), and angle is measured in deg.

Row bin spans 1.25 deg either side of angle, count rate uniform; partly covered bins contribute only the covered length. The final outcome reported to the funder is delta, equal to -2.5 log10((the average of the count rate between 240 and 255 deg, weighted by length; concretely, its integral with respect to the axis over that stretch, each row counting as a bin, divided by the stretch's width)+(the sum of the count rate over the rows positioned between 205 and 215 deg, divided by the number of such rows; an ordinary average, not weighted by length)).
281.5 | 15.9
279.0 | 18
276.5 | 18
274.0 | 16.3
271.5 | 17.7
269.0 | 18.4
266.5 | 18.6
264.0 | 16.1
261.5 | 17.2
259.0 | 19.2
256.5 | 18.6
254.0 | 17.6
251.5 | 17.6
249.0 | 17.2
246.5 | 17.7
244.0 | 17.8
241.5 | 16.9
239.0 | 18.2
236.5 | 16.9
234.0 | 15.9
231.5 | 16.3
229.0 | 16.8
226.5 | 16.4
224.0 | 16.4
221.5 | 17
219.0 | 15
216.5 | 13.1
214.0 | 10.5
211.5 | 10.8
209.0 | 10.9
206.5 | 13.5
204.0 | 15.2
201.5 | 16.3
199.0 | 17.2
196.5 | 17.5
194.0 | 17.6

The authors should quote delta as -3.65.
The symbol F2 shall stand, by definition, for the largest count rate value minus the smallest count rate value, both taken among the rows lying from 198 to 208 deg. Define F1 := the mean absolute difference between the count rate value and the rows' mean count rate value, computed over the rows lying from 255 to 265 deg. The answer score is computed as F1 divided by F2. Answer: 0.3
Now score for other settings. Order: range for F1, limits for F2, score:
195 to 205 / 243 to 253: 1.3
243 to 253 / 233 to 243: 0.1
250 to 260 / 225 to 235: 0.7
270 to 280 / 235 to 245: 0.5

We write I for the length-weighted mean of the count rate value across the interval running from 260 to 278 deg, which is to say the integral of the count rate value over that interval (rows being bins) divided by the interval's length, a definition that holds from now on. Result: 17.5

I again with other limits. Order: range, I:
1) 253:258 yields 18.2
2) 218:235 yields 16.3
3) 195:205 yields 16.6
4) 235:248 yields 17.5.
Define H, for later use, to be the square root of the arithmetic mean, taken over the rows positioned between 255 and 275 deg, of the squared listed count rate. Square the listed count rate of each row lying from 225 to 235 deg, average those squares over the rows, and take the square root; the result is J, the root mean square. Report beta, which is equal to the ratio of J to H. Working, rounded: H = 17.8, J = 16.4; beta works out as 0.92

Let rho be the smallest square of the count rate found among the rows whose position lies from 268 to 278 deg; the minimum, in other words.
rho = 266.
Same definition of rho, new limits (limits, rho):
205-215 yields 110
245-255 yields 296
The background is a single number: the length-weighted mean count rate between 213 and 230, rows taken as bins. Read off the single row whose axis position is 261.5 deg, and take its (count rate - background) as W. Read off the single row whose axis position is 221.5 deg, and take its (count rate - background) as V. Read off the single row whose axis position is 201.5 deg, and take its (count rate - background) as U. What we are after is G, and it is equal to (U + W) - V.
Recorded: 1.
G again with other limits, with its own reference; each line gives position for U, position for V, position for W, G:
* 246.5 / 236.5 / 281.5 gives 2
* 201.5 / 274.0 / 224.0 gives 1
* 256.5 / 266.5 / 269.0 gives 3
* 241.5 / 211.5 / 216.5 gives 4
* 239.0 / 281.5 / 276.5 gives 5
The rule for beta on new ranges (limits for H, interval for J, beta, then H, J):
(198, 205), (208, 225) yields 0.84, 16.3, 13.6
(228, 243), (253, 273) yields 1.07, 16.8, 17.9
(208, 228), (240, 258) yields 1.26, 14.0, 17.6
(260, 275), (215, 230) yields 0.91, 17.4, 15.8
